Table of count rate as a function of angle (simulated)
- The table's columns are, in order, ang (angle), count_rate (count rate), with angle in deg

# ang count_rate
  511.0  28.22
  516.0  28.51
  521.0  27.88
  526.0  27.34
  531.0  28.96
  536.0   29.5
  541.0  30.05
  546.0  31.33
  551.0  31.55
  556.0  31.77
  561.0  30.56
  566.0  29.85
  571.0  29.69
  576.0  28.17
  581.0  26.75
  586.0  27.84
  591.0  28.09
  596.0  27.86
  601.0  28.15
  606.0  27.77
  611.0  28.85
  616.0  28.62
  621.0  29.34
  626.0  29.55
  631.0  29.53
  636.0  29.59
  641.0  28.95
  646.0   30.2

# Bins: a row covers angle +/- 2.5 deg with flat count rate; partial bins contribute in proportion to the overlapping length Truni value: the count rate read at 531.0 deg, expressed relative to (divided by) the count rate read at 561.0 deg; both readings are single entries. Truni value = 0.95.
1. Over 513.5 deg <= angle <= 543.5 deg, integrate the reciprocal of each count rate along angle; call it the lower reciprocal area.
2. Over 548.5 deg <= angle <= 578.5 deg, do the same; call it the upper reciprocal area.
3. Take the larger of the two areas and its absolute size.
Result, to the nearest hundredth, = 1.05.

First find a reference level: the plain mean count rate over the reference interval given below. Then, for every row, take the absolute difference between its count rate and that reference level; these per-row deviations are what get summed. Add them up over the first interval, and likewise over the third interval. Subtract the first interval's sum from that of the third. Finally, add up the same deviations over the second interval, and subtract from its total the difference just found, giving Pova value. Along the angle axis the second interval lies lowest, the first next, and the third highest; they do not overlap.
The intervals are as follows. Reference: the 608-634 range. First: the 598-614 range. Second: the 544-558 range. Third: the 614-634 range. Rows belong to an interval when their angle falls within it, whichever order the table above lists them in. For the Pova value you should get 8.4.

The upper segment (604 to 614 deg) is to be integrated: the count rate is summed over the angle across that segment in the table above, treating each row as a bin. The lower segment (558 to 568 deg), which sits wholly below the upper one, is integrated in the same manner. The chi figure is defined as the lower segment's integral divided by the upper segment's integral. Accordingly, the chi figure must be 1.07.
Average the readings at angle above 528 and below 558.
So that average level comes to 30.5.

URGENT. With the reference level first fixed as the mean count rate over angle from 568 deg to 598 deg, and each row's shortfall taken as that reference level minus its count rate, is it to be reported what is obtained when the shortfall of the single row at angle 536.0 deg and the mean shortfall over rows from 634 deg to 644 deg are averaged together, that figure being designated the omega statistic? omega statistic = -1.3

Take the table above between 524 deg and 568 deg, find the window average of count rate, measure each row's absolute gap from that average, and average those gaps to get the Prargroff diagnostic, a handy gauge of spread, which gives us 1.1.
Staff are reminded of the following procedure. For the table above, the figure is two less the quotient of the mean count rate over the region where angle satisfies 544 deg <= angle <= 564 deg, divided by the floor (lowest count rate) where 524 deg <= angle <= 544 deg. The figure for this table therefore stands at 0.86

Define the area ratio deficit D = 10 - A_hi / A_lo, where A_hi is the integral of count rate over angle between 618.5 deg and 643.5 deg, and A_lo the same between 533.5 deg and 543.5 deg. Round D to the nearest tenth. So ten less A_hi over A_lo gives 7.5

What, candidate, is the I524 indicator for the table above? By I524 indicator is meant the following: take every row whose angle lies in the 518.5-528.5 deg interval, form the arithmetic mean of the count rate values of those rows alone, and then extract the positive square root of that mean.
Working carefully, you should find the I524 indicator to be 5.25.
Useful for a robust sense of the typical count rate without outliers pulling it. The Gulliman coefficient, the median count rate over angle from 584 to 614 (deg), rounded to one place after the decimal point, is 28.0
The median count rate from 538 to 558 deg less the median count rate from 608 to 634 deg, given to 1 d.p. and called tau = 2.1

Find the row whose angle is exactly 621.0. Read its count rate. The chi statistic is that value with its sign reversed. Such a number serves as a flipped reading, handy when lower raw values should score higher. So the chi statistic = -29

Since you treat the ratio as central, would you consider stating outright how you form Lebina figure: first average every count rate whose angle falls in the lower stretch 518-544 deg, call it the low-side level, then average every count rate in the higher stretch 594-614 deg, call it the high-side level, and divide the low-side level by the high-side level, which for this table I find 1.02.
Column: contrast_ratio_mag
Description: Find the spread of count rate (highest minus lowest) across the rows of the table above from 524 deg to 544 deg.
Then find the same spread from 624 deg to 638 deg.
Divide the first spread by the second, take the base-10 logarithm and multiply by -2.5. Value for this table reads -4.1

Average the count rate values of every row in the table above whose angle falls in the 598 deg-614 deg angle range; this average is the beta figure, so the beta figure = 28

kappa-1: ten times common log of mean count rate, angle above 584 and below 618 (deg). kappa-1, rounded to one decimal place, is 14.5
